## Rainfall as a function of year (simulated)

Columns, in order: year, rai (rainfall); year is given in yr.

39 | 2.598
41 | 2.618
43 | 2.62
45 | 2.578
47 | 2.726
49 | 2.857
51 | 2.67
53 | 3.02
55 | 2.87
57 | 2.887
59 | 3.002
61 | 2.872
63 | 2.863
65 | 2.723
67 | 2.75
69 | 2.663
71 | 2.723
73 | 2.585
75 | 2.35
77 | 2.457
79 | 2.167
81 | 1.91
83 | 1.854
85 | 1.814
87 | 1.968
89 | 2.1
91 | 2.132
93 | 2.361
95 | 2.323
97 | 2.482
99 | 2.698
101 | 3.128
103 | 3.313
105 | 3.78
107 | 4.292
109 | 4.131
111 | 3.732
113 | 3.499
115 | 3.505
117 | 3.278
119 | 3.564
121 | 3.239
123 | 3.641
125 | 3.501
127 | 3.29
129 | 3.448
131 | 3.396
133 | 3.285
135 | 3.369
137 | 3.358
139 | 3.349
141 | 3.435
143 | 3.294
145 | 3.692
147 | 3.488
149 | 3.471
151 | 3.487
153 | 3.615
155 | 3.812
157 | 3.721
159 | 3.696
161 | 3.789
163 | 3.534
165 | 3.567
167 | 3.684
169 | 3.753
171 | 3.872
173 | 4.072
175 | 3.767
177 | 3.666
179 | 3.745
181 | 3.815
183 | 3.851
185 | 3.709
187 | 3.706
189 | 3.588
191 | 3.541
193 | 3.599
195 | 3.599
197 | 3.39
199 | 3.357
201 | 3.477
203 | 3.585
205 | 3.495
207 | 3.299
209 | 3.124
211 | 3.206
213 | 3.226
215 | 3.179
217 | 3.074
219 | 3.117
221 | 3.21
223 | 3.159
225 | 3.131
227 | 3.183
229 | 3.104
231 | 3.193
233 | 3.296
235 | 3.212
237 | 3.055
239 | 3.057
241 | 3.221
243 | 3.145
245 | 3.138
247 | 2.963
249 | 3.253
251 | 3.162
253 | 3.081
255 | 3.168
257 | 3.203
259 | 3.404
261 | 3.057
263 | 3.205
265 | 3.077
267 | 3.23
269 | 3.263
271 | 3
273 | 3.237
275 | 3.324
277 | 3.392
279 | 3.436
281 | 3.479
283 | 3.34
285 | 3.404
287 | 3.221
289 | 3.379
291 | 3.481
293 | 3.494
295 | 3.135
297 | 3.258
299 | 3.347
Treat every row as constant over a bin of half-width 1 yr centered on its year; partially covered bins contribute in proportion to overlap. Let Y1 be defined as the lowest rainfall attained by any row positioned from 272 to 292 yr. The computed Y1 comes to 3.221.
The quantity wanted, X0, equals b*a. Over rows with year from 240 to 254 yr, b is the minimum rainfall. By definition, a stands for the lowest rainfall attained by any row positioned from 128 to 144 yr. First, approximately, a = 3.285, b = 2.963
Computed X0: 9.7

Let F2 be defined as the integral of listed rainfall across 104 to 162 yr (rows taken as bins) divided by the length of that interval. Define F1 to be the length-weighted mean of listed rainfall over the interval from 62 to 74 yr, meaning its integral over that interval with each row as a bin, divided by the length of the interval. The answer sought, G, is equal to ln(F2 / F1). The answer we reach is 0.27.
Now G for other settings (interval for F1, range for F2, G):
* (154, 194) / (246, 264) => -0.16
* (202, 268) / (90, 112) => -0.02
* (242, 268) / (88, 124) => 0.01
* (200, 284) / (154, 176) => 0.15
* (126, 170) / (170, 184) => 0.08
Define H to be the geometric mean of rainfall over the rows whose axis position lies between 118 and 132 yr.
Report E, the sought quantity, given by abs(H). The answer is 3.44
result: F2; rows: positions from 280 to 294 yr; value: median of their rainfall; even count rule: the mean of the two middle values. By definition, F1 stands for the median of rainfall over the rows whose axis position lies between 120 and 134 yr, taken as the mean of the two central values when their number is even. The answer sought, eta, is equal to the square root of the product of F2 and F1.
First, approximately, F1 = 3.40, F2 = 3.4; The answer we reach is 3.40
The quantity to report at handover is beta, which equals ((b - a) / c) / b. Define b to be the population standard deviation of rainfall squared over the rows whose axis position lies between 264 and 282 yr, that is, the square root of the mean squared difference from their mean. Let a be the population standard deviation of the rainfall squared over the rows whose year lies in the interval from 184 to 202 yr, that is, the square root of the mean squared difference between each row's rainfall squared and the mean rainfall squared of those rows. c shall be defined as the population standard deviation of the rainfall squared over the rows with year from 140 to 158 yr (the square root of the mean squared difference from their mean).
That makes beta 0.1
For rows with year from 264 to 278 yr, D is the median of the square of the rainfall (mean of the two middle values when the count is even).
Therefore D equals 10.5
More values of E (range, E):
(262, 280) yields 3.24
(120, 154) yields 3.43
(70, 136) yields 2.86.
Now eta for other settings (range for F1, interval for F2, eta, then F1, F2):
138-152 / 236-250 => 3.30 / 3.47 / 3.1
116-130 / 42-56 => 3.07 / 3.45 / 2.7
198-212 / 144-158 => 3.48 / 3.36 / 3.6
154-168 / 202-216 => 3.45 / 3.70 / 3.2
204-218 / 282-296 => 3.29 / 3.21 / 3.4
